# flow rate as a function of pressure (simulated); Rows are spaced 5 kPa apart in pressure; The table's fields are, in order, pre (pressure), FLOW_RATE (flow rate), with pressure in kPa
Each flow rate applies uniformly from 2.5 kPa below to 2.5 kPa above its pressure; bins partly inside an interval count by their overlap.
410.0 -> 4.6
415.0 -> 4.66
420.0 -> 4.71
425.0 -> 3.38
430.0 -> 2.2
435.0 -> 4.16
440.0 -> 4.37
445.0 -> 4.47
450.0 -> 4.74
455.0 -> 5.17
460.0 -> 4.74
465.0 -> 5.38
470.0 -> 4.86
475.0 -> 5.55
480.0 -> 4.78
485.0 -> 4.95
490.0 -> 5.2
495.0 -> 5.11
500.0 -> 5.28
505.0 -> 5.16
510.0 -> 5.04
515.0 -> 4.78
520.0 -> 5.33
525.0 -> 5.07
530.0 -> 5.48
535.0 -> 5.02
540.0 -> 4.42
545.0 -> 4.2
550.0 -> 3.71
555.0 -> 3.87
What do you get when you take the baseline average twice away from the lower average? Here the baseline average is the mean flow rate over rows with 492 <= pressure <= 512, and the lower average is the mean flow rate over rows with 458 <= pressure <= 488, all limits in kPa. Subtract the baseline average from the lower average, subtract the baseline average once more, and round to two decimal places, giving -5.25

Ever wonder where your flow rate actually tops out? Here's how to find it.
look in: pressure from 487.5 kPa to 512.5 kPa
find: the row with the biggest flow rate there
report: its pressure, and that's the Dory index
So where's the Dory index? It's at 500.0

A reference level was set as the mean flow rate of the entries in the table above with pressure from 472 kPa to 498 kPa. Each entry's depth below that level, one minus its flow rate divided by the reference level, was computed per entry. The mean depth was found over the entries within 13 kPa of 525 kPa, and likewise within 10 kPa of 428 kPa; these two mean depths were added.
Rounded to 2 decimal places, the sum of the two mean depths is 0.29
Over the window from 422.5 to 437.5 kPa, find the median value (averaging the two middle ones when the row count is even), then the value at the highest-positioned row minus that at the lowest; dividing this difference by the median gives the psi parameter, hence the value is 0.231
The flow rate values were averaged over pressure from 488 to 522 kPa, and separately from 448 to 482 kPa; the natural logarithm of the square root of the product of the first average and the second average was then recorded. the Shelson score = 1.63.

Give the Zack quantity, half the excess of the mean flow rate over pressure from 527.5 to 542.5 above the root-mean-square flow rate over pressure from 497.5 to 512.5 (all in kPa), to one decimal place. -0.1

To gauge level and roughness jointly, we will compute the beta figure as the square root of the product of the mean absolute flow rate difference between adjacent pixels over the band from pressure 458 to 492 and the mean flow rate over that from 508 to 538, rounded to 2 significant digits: 1.6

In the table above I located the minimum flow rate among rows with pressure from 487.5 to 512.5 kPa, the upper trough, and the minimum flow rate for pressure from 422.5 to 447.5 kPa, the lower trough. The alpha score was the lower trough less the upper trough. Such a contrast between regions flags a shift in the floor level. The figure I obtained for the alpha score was -2.8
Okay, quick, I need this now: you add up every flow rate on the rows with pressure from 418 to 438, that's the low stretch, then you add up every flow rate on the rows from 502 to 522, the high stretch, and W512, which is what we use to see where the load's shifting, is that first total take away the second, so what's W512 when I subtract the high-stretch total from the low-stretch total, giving -6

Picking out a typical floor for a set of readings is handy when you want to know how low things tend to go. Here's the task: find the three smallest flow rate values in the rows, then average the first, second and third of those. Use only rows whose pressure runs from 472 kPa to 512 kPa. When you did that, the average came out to 4.9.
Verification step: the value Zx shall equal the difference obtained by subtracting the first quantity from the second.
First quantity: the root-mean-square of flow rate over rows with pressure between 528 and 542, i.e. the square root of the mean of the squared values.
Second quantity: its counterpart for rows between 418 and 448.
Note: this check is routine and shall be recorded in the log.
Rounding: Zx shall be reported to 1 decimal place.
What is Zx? -1.0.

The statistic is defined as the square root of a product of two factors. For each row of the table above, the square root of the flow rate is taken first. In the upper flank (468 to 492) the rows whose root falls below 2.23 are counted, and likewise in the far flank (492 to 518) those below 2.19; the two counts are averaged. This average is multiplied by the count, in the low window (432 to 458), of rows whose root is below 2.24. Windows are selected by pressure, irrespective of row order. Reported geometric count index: 2.83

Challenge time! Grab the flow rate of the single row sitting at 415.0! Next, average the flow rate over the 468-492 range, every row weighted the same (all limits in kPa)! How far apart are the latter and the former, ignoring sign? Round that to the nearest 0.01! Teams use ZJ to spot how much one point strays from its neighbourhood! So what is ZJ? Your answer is 0.41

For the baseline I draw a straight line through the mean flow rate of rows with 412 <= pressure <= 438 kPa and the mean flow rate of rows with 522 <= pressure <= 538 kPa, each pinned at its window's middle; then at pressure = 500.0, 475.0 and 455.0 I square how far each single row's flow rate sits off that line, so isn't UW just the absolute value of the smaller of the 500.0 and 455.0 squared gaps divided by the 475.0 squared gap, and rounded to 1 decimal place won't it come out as 0.2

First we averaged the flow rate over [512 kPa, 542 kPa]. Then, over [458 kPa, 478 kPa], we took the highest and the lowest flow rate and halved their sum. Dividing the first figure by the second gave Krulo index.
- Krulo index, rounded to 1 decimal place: 1.0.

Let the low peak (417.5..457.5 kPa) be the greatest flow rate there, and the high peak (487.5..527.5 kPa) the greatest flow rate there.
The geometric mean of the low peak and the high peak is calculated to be 5.25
